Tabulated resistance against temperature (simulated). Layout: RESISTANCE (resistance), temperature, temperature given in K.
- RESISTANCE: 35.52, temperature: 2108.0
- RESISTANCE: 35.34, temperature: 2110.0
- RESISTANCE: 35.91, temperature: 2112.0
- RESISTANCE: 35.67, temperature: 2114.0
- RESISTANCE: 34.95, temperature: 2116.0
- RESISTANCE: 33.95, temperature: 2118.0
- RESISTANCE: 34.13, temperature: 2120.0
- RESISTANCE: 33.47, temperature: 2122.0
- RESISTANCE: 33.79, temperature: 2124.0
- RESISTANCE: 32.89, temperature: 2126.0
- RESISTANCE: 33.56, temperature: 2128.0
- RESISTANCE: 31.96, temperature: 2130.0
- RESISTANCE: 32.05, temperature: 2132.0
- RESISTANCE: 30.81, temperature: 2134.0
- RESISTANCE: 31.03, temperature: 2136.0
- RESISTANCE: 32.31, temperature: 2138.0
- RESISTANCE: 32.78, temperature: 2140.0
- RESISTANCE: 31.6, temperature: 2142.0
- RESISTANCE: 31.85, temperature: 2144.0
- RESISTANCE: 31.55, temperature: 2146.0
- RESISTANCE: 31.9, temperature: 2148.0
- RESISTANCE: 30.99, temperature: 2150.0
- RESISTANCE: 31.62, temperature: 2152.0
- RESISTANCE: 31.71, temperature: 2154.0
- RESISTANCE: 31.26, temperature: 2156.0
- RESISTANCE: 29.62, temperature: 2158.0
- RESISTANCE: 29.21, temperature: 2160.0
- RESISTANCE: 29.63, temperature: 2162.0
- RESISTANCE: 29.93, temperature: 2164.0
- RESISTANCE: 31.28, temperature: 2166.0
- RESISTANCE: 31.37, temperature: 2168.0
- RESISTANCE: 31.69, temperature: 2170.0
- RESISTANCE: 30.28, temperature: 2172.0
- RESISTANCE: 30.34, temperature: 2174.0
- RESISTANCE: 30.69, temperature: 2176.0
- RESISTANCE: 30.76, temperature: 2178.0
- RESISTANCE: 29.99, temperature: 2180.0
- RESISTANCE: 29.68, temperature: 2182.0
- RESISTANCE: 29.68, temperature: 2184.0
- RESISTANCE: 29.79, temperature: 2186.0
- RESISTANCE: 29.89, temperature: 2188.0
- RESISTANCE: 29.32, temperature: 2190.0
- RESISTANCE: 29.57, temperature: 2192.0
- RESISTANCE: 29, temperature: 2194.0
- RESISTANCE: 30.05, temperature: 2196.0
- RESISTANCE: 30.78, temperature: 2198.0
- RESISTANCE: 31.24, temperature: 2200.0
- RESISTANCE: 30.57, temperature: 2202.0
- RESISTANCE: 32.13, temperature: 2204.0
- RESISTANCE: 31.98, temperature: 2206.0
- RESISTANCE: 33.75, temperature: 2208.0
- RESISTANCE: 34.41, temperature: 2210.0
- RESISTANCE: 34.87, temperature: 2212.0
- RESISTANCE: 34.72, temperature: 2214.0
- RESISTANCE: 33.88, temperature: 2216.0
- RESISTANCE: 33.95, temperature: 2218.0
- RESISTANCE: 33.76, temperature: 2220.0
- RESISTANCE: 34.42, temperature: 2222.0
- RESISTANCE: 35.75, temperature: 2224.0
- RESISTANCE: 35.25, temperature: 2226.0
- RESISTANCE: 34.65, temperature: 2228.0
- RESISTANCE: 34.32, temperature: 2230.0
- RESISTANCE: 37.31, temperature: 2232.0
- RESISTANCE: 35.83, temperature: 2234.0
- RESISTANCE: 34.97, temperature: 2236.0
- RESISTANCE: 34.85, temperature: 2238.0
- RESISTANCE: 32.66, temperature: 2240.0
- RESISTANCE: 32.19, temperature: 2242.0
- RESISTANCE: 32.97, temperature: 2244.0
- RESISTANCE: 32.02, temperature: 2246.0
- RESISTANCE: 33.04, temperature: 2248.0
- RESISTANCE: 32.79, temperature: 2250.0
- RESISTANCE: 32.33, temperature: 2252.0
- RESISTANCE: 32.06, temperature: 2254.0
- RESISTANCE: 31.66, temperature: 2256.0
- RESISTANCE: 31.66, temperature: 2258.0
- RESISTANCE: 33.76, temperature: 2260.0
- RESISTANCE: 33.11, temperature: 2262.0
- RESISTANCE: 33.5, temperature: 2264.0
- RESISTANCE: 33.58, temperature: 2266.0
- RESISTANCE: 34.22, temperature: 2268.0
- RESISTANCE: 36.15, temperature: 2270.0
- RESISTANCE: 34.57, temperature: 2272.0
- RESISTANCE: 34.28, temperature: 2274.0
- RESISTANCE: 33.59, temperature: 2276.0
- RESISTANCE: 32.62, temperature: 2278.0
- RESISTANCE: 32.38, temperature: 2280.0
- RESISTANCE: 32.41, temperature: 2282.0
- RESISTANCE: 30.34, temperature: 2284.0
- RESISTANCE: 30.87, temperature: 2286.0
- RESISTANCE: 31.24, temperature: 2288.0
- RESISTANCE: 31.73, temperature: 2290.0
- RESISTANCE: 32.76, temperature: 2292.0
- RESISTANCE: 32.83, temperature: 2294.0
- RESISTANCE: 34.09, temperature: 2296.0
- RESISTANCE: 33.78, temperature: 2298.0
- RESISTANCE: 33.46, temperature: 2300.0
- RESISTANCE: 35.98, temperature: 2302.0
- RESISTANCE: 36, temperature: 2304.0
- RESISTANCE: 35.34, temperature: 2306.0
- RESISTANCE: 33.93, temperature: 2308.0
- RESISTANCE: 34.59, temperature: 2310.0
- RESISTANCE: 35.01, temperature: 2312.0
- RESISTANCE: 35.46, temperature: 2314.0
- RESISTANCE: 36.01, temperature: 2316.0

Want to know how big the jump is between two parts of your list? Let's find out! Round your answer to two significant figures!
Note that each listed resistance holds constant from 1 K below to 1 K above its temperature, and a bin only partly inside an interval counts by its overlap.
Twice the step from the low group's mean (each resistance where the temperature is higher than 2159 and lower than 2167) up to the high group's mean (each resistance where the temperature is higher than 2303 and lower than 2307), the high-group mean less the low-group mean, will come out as 11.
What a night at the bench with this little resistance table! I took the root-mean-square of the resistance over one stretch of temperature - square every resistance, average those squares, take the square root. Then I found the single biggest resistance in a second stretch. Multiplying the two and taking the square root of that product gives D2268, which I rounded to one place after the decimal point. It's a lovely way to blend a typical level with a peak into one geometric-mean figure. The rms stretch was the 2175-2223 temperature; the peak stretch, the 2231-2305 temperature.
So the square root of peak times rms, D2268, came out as 34.4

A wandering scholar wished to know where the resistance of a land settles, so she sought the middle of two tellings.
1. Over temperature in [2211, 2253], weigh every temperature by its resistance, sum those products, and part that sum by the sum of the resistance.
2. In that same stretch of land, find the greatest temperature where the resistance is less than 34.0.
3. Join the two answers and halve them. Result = 2241.9 K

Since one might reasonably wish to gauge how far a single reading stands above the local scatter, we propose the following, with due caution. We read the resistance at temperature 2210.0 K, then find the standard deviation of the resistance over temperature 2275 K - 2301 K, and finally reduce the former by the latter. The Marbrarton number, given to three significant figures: 33.3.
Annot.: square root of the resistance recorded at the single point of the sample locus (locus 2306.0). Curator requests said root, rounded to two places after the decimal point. 5.94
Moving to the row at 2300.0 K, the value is 5.78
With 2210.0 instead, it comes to 5.87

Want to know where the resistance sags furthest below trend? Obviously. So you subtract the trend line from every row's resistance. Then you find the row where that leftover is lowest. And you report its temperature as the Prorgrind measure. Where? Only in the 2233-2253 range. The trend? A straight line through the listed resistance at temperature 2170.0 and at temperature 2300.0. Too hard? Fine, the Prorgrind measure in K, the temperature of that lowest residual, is 2246.0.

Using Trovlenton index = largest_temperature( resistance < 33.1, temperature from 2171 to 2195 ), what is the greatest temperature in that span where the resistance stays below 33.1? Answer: 2194.0 K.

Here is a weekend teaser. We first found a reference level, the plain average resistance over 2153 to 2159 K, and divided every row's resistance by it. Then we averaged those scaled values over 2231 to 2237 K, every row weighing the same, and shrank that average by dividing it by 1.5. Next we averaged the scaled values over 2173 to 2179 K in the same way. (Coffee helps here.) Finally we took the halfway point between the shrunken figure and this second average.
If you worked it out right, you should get 0.885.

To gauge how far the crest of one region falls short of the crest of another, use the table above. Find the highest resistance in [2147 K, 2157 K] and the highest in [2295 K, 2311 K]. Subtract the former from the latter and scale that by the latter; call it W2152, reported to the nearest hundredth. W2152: 0.11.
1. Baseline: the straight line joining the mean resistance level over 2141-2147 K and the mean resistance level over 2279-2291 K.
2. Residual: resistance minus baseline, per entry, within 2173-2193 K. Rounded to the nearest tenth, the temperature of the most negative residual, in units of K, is 2190.0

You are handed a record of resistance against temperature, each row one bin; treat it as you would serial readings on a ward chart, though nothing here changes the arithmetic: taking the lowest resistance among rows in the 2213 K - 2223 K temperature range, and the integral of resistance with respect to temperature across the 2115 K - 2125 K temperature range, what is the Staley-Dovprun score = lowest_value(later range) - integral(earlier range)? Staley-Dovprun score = -307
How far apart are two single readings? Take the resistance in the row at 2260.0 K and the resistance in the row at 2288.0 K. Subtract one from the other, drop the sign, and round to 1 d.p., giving 2.5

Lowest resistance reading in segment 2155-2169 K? 29.21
